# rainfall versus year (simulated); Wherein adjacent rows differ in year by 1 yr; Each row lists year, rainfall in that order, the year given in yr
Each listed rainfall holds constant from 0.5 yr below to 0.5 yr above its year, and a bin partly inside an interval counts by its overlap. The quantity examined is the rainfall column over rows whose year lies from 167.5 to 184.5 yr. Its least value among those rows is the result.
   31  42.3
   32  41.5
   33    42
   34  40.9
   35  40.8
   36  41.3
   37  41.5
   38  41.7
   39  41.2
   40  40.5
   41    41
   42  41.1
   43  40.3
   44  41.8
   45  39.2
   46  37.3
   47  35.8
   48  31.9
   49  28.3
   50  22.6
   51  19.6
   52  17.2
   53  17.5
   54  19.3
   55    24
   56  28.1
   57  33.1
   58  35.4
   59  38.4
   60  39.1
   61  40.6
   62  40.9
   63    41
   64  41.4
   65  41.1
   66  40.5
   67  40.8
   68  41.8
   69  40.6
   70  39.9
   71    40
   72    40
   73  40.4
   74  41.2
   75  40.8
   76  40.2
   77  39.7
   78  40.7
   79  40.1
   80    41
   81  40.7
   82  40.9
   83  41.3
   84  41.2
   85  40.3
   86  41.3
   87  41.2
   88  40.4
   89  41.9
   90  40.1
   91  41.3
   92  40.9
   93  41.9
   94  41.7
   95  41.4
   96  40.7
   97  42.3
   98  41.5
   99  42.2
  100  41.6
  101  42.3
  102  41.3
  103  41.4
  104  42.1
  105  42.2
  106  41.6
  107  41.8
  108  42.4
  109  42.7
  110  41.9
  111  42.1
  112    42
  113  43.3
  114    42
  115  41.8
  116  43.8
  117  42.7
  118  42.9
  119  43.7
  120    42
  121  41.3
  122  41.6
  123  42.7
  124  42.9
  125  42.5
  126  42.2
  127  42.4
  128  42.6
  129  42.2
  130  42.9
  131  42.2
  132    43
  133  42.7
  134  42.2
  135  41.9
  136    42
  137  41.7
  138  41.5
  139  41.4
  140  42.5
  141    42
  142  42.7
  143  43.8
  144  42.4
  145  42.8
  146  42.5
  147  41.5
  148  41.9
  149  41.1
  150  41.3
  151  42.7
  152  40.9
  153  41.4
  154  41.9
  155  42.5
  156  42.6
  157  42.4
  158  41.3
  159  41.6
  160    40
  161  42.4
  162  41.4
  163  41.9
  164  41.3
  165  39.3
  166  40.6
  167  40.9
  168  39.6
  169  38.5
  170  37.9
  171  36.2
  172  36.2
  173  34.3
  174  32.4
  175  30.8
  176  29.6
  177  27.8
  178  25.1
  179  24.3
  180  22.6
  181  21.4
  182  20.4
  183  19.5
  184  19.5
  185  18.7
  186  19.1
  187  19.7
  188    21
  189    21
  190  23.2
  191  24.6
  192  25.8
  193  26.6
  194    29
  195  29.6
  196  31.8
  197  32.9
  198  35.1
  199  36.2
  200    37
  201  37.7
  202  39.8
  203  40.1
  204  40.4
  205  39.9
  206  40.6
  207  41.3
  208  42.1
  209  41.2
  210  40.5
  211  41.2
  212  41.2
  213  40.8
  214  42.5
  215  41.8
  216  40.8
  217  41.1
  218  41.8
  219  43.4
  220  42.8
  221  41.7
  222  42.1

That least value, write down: 19.5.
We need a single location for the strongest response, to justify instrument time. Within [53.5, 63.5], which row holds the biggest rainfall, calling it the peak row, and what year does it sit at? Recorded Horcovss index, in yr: 63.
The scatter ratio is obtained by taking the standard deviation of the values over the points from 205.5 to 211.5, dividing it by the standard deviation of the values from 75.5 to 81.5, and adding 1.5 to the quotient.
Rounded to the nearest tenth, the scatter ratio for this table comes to 2.7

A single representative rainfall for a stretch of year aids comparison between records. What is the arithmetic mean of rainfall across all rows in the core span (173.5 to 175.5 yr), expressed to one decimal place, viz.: 31.6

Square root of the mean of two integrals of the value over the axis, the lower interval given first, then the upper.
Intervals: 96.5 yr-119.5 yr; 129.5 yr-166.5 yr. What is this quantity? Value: 36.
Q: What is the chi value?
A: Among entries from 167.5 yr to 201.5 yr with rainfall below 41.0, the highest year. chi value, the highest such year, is 201 yr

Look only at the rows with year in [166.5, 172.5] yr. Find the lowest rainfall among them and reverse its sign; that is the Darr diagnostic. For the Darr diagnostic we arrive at -36.2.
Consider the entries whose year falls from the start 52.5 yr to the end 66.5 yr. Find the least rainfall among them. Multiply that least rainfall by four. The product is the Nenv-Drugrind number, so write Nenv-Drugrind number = 70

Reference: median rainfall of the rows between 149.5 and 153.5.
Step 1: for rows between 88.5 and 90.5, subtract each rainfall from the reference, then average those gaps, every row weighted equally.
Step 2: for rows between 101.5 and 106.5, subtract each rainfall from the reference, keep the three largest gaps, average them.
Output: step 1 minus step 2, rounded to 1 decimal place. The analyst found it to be 0.4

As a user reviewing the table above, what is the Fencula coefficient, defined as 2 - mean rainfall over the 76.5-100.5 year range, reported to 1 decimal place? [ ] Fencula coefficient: -39.1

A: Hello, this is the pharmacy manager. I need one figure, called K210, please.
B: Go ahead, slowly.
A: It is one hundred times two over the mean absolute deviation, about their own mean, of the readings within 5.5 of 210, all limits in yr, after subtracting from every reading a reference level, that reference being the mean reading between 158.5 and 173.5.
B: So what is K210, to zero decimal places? 371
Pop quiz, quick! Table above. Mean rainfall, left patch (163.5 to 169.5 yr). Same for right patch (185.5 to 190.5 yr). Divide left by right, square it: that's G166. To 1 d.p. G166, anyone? 3.7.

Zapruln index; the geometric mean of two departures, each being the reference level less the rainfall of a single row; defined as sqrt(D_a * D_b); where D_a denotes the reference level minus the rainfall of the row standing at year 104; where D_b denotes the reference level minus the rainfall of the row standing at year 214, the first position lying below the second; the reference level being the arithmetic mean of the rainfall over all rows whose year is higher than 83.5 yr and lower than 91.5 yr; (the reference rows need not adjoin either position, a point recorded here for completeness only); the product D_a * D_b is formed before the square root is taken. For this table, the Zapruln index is 1.3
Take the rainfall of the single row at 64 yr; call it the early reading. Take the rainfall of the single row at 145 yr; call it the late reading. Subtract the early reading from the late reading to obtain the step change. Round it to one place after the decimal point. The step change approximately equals 1.4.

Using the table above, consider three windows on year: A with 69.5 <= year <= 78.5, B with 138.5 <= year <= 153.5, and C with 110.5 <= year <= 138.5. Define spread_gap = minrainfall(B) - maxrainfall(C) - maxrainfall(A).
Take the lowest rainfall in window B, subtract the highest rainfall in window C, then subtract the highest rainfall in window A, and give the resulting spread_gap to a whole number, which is -44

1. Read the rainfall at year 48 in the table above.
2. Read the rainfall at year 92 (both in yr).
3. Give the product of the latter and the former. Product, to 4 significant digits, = 1305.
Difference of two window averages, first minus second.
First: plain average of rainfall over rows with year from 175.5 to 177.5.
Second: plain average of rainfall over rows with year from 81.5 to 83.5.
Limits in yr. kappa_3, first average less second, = -12.4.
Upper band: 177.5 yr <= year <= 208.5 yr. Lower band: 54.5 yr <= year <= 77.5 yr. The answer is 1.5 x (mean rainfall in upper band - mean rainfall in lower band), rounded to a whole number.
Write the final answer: -14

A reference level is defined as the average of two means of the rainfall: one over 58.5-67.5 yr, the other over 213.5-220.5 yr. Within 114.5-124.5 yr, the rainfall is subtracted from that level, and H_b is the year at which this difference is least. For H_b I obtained 116 yr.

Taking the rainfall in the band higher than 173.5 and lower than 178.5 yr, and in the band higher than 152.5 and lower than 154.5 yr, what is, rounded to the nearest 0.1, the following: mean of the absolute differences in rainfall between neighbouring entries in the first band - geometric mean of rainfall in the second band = -39.8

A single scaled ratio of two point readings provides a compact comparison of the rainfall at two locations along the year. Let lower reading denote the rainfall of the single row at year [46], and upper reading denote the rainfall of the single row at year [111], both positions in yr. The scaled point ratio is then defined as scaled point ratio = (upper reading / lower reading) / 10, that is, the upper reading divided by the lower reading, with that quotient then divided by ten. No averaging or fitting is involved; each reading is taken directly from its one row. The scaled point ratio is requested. 0.113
